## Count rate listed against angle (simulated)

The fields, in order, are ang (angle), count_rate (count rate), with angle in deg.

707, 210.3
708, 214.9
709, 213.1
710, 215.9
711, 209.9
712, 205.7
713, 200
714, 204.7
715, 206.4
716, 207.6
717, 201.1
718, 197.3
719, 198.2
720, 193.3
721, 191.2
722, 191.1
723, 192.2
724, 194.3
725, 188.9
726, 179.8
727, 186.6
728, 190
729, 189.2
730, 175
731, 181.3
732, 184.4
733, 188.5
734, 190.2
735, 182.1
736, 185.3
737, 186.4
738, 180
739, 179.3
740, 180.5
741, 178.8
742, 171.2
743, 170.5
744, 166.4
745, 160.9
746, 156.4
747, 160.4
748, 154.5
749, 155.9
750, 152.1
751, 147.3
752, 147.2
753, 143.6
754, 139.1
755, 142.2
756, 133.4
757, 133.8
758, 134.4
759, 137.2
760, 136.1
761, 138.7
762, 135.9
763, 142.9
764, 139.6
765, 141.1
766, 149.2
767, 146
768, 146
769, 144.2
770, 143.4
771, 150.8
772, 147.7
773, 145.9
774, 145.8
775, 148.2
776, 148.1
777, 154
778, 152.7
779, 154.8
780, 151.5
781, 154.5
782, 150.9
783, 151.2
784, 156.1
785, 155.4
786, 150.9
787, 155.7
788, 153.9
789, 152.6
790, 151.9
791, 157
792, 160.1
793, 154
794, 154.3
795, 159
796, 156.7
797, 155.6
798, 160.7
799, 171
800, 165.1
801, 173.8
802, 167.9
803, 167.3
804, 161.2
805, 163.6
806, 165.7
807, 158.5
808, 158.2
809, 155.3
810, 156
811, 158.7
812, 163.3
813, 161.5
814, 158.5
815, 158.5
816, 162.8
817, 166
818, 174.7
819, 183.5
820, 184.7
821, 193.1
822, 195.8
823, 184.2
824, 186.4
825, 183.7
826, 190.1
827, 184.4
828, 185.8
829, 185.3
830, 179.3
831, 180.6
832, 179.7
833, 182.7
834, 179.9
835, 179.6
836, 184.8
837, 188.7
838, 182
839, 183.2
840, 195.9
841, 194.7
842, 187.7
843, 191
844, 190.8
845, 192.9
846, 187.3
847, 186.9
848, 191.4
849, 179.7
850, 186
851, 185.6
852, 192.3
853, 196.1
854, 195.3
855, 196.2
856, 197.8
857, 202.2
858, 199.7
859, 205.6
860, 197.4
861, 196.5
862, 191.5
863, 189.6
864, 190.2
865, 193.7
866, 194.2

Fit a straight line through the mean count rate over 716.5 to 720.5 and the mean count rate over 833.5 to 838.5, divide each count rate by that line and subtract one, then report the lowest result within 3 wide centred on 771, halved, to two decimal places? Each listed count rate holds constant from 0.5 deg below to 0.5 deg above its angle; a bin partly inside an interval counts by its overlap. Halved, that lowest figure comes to -0.12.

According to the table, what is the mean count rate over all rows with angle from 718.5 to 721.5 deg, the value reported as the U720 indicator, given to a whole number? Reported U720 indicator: 194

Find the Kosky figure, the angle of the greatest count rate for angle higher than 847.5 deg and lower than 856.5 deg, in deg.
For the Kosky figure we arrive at 856 deg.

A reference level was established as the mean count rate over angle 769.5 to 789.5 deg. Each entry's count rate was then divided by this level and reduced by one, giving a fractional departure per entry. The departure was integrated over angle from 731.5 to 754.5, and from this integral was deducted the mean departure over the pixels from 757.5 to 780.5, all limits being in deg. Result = 2.6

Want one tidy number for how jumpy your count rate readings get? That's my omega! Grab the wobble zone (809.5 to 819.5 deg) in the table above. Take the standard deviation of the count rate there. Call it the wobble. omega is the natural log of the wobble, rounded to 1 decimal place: 2.1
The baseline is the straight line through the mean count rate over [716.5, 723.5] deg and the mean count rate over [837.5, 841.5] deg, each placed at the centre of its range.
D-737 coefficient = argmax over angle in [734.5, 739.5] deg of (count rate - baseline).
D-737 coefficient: 737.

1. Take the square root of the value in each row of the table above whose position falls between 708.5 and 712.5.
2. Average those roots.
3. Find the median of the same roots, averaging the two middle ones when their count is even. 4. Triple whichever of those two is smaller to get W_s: 43.6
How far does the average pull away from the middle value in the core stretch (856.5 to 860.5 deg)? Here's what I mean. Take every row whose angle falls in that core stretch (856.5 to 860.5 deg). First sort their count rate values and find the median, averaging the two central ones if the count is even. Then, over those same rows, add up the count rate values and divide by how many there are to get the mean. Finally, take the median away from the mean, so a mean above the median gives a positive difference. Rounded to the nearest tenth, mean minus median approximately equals 0.3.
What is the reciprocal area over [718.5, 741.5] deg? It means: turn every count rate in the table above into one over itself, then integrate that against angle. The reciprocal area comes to 0.124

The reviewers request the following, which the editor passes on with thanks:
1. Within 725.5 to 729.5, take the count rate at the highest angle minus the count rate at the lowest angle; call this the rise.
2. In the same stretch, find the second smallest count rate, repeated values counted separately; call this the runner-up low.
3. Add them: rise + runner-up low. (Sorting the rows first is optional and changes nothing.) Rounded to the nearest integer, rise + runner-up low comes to 196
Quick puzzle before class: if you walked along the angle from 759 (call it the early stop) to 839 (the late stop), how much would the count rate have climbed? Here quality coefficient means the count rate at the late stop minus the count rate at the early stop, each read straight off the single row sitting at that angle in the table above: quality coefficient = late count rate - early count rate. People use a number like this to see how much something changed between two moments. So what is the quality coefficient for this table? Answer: 46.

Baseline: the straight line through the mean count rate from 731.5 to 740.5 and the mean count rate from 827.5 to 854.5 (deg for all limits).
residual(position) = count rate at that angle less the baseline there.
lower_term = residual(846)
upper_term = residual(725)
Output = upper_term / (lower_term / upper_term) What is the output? 85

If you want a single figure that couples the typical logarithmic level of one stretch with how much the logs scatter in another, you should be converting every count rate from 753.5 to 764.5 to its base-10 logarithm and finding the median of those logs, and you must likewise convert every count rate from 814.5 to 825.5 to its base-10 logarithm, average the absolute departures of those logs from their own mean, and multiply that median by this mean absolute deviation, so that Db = 0.053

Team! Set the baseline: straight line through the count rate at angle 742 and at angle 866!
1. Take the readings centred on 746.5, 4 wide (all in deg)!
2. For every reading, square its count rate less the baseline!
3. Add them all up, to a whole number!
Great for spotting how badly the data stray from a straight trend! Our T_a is 814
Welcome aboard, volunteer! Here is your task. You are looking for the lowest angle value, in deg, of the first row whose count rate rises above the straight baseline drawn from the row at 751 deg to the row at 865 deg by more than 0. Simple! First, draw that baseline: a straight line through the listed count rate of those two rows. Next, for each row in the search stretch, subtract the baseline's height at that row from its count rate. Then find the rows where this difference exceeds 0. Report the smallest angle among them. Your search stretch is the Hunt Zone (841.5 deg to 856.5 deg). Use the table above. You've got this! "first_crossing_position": 842 deg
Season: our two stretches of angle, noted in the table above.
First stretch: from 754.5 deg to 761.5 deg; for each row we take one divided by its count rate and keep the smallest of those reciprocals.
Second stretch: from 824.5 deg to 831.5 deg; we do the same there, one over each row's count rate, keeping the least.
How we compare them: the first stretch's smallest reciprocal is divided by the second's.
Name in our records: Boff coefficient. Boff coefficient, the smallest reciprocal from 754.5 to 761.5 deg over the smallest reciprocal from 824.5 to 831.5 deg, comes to 1.3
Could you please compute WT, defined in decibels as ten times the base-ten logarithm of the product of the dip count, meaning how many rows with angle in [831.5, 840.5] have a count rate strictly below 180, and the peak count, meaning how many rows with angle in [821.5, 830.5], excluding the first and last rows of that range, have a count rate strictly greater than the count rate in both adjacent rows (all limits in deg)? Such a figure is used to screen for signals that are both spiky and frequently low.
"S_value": 10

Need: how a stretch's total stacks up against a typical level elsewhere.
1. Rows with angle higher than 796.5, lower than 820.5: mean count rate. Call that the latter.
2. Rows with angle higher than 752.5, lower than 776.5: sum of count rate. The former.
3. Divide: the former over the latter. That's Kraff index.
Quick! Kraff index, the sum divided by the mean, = 21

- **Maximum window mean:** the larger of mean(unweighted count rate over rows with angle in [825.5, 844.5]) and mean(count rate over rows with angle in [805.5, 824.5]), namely 186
